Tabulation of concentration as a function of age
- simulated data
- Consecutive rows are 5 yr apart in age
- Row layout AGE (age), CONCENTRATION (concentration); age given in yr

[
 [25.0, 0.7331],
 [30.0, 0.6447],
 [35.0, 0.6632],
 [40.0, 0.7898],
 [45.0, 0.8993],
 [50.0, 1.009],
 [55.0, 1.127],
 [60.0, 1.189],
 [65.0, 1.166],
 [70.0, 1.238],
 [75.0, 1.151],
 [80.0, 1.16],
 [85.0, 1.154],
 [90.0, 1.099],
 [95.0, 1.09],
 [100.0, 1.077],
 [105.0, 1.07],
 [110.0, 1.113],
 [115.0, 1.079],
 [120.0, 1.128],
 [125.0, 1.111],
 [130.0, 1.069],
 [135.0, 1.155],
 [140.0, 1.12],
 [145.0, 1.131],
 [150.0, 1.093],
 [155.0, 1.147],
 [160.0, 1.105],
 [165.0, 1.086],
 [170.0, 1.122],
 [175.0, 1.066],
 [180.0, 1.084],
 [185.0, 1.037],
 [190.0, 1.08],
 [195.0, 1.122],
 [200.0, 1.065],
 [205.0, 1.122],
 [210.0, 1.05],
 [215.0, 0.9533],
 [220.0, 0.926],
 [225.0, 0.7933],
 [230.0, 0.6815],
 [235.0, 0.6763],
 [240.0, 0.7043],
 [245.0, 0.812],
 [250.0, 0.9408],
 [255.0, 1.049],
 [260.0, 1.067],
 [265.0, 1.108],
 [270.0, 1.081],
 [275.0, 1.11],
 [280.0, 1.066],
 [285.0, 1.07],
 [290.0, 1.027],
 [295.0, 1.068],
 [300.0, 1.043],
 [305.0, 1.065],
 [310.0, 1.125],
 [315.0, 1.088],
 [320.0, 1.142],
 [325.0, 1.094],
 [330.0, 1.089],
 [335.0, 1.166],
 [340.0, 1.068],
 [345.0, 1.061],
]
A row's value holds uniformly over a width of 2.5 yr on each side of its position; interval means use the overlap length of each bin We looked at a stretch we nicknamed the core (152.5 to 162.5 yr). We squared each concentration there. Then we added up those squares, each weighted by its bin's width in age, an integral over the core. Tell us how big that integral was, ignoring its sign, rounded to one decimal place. 12.7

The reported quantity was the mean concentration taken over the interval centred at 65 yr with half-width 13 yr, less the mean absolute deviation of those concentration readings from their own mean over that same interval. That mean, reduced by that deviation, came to 1.14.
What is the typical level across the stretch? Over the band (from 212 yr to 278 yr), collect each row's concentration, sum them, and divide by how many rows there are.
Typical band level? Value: 0.92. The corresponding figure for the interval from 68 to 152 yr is 1.12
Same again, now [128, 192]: 1.10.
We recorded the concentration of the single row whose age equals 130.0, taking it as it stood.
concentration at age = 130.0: 1.069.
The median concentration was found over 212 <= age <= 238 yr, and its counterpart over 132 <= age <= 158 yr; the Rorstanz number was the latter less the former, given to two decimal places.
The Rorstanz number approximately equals 0.34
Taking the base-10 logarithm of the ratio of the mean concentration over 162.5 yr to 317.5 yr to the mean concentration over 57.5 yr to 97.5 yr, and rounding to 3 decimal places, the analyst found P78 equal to -0.059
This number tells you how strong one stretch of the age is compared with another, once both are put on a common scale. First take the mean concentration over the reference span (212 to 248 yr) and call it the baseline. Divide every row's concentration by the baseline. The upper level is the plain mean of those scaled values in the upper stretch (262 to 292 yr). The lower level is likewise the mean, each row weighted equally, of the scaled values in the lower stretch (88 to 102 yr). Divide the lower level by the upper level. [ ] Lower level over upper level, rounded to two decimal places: 1.01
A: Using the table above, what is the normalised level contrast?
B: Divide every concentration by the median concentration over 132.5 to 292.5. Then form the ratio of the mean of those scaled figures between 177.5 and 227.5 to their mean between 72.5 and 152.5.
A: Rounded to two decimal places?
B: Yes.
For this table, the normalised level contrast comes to 0.92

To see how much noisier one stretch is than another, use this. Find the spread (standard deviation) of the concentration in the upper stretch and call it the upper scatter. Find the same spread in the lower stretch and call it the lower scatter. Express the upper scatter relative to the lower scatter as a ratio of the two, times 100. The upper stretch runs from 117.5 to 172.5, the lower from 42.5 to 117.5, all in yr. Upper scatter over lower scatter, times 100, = 32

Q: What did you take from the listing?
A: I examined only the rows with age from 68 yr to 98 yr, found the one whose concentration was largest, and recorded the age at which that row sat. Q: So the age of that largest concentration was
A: 70.0 yr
